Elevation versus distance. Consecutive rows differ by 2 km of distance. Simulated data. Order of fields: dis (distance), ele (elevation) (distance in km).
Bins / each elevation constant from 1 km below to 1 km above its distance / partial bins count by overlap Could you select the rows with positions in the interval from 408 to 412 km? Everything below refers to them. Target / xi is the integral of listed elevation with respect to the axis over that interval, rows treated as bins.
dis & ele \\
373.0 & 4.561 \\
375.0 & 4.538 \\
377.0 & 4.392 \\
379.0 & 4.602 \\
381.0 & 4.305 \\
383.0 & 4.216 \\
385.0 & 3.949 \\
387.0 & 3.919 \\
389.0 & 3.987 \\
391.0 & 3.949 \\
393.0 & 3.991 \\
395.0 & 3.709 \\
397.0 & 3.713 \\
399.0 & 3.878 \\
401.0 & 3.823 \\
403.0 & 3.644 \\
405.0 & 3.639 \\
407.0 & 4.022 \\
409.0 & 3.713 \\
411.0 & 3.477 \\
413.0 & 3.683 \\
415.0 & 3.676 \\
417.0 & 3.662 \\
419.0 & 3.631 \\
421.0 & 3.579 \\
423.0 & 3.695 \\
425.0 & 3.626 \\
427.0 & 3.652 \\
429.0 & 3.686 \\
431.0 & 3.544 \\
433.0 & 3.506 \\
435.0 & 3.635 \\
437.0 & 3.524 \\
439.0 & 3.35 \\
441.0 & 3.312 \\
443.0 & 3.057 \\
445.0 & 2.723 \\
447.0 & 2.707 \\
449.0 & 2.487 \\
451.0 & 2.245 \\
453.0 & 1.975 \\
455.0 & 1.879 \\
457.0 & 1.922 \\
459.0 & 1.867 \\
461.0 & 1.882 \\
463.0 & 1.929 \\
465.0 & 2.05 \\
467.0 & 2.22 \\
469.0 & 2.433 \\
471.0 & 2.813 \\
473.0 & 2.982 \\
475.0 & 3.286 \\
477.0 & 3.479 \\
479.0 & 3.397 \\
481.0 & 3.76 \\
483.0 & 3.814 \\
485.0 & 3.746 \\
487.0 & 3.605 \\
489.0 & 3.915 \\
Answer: 14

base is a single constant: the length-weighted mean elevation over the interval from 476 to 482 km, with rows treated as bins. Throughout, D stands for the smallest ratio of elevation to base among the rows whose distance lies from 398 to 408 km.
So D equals 1.03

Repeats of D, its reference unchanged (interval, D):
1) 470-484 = 0.79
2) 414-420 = 1.02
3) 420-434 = 0.99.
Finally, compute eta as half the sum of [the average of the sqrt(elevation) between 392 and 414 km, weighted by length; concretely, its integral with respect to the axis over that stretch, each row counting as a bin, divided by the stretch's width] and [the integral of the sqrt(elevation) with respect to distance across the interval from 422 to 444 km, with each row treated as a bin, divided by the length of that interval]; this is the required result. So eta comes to 1.90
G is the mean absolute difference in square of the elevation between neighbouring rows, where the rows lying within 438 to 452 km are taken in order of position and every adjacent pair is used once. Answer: 1.0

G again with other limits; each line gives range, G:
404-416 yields 1.7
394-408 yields 1.0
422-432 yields 0.5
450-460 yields 0.5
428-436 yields 0.7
